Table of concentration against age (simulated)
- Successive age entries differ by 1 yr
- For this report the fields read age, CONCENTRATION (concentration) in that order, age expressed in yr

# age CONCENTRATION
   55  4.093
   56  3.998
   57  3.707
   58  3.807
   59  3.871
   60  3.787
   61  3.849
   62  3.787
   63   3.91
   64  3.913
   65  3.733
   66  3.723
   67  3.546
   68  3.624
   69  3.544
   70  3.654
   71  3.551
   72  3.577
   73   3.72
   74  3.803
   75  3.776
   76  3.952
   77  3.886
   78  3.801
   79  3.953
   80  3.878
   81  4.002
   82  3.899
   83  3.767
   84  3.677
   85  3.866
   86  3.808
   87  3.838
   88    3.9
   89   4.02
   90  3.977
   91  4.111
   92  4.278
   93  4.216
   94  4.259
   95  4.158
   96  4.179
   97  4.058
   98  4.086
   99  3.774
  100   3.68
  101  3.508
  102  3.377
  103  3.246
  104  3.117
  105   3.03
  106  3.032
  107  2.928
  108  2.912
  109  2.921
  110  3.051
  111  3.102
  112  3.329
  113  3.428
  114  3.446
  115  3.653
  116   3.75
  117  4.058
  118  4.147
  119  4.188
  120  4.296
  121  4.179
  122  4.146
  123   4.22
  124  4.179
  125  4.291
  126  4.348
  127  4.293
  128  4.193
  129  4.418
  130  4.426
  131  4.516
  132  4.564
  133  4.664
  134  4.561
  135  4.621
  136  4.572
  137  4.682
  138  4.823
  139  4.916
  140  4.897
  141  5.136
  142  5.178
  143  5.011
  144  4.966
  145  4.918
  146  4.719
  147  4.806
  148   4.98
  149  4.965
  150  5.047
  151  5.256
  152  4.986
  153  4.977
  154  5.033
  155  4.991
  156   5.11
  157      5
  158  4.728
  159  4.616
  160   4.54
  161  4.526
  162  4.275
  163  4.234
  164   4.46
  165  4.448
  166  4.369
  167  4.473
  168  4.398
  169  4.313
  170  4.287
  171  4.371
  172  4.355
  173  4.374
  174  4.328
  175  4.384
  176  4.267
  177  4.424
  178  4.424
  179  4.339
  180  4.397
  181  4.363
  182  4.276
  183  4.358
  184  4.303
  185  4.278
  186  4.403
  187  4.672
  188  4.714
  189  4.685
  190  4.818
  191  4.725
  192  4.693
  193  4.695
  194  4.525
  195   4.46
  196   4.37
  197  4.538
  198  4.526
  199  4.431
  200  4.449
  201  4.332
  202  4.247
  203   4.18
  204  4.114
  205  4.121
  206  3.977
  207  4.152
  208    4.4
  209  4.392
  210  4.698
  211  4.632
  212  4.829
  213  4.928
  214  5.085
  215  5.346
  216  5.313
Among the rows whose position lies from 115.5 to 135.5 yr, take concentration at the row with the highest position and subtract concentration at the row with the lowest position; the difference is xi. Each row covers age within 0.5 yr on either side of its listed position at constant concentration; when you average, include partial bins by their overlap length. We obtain 0.9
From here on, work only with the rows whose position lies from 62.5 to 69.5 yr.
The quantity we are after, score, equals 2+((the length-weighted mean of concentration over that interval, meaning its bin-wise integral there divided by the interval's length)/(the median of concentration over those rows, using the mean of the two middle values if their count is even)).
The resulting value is 3.00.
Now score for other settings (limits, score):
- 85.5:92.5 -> 3.00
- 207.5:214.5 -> 3.00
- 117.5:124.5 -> 3.00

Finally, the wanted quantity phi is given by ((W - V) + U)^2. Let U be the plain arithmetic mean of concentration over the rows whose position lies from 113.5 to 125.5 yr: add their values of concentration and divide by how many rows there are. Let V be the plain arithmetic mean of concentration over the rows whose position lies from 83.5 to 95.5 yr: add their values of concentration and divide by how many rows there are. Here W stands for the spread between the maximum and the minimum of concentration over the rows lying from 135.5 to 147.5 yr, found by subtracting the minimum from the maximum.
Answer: 0.4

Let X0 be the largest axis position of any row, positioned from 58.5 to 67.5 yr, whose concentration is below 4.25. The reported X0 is 67 yr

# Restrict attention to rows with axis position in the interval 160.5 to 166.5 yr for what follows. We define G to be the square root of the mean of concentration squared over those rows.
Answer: 4.39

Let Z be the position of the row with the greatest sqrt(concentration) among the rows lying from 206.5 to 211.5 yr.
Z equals 210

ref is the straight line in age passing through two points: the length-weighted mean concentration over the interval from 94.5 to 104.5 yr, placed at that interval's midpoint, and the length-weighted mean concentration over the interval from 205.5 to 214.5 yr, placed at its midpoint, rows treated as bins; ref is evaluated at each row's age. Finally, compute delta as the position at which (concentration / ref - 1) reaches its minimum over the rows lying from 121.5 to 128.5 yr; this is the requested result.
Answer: 128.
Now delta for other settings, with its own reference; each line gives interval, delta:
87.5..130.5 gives 108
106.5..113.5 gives 108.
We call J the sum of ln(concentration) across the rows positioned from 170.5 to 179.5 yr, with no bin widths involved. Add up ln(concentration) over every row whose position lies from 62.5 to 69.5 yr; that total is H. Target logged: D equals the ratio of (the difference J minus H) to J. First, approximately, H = 9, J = 13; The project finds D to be 0.31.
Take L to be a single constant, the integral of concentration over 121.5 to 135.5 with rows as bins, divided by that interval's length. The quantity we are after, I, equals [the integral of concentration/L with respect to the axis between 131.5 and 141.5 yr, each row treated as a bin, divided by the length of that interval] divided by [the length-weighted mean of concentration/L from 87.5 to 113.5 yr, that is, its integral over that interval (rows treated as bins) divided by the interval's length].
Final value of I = 1.32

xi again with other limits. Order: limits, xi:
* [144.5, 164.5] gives -0.5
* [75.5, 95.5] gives 0.2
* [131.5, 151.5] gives 0.7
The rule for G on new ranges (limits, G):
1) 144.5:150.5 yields 4.91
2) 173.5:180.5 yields 4.37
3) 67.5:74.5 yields 3.64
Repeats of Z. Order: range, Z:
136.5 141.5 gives 141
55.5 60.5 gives 56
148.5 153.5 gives 151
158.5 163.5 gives 159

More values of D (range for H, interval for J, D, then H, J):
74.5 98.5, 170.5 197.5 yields 0.18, 33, 40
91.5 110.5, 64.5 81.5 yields -0.07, 24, 22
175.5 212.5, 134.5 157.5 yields -0.50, 55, 37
